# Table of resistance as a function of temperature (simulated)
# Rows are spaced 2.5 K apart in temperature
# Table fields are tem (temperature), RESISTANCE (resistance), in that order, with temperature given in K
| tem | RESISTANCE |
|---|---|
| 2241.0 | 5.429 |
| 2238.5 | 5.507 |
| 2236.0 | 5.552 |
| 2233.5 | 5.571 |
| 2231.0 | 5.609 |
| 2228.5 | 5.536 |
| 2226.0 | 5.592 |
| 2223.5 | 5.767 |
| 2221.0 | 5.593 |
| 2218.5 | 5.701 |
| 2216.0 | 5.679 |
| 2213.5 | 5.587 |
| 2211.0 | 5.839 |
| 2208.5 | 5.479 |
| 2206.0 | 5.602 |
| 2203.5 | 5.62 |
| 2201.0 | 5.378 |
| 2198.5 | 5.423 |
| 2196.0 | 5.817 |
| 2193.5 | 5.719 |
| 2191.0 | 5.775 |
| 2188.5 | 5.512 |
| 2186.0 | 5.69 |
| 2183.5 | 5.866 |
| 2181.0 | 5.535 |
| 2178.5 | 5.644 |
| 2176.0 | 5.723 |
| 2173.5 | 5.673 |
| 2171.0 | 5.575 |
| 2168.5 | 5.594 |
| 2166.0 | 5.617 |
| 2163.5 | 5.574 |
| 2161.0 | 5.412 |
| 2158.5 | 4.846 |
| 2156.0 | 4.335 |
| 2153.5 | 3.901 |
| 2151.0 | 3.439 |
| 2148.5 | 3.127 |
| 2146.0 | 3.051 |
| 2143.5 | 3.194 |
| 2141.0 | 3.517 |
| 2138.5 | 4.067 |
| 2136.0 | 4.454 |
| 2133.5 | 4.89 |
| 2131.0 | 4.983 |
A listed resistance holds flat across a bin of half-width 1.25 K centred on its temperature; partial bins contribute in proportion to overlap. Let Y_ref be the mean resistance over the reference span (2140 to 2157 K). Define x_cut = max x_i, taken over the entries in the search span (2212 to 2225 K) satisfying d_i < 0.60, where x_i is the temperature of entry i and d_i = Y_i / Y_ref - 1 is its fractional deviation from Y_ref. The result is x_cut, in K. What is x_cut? 2221.0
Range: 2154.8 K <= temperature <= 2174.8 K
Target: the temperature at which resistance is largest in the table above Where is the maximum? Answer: 2173.5 K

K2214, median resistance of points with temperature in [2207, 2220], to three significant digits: 5.68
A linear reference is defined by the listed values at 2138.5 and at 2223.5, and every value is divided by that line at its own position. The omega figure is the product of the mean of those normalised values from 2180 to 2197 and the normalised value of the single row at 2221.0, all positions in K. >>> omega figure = 1.10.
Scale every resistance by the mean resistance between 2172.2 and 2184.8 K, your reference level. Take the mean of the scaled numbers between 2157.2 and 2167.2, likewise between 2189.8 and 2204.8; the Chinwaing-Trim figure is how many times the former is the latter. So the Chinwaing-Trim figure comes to 1.0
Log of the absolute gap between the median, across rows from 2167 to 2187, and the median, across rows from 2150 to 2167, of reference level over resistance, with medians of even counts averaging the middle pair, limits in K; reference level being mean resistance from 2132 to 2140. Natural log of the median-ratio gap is -2.0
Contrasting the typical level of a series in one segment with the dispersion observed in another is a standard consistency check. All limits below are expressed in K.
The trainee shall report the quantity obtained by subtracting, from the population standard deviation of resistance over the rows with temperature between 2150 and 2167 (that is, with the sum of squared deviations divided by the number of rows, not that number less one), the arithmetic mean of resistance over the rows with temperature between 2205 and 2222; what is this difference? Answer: -4.8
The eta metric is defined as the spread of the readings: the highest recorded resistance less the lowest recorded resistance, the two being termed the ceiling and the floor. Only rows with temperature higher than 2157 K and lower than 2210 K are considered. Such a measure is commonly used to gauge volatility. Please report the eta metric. 1.0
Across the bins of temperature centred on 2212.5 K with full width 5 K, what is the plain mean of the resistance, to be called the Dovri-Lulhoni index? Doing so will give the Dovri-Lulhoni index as 5.71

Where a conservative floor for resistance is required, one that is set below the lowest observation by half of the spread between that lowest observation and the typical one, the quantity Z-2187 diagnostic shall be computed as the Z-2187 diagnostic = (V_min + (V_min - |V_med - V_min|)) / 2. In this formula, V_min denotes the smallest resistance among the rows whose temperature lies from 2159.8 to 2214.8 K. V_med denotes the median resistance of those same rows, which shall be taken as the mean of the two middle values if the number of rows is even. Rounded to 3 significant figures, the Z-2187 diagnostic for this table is 5.26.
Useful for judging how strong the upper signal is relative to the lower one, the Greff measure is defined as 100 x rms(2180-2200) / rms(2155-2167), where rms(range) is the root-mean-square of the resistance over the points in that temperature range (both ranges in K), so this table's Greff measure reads 109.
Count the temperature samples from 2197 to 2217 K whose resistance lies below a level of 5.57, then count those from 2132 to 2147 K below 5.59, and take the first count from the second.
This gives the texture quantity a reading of 3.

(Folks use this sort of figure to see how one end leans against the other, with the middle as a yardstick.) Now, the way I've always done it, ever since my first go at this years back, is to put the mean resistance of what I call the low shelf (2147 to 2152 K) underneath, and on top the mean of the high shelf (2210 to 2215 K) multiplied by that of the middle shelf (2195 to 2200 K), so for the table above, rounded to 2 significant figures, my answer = 9.8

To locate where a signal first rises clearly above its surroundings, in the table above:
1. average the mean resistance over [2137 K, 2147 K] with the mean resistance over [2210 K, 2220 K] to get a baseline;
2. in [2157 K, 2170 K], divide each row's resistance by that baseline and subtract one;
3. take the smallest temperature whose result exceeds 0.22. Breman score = 2166.0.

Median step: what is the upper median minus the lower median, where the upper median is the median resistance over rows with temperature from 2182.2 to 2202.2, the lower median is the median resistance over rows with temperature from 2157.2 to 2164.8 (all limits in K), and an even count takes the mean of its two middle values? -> 0.3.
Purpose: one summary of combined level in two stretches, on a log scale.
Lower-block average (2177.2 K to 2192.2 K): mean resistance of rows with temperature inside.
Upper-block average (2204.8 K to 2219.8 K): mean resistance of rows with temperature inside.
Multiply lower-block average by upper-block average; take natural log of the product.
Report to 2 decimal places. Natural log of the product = 3.47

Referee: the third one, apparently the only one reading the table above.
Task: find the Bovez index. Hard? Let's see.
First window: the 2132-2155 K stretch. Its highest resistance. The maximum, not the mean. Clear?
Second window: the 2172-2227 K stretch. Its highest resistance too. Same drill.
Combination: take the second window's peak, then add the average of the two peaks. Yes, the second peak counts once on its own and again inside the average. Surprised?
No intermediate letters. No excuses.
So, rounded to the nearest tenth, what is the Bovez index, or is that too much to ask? 11.2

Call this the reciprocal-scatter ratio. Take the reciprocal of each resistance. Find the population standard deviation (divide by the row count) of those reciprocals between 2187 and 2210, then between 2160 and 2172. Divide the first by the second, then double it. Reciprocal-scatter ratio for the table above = 3.9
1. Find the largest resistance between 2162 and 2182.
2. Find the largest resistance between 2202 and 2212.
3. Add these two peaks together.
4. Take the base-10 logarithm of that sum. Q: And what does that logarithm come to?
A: 1.06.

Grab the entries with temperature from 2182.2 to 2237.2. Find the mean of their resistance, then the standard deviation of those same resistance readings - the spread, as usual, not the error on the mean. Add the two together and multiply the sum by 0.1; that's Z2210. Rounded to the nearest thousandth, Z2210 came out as 0.576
